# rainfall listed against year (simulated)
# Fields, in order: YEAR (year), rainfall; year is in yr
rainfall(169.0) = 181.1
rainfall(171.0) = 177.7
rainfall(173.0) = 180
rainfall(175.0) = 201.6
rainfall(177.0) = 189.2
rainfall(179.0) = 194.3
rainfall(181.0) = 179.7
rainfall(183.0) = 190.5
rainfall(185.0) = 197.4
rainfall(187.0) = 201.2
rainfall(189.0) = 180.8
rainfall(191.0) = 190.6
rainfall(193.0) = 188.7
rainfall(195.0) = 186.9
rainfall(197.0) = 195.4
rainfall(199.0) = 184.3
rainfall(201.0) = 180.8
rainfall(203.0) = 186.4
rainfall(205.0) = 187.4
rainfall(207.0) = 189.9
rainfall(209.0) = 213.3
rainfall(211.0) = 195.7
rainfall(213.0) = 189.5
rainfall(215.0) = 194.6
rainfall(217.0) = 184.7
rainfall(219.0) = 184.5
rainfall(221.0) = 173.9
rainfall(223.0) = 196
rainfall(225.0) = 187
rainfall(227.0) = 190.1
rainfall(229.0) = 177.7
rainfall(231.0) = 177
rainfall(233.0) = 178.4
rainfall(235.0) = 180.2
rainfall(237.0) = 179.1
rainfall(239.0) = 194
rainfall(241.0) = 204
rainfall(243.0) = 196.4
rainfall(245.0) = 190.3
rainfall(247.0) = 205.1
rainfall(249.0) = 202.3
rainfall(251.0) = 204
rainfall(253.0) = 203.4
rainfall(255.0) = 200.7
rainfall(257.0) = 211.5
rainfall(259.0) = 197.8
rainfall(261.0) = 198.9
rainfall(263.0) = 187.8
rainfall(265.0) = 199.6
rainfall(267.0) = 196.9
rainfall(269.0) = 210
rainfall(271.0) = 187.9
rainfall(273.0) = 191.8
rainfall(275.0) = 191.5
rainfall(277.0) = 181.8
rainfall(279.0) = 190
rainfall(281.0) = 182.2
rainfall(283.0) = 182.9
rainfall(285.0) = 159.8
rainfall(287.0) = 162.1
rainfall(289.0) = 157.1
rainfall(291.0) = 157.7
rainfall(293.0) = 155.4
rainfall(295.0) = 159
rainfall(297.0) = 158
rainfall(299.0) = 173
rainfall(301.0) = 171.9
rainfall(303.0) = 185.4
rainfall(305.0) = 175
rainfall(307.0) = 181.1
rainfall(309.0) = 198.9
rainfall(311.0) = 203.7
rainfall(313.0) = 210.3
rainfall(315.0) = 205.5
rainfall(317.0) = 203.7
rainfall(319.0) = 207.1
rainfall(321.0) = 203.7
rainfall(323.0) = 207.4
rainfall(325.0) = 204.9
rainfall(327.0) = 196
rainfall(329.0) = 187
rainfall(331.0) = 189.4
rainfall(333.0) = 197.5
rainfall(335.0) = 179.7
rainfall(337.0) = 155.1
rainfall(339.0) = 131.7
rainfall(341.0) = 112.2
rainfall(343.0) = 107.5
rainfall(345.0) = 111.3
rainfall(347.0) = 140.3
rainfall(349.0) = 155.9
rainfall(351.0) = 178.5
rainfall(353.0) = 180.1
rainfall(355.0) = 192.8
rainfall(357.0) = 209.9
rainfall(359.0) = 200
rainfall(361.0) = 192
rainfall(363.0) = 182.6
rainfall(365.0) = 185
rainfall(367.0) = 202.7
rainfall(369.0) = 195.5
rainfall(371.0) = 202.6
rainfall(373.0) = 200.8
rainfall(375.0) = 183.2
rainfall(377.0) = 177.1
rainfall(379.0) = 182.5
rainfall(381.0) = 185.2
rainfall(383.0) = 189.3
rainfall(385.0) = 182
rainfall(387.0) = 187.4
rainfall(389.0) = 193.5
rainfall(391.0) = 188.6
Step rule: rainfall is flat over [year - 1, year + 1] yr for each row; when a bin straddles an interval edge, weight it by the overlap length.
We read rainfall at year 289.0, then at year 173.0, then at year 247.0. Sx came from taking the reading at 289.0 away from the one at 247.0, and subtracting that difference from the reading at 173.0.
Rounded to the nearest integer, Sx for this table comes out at 132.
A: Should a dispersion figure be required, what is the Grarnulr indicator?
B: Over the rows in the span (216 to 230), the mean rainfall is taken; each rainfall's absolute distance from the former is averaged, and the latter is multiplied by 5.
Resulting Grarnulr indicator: 27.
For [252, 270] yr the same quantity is 25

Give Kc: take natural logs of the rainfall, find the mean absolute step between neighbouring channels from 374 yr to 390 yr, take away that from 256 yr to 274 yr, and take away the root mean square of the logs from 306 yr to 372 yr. -5.21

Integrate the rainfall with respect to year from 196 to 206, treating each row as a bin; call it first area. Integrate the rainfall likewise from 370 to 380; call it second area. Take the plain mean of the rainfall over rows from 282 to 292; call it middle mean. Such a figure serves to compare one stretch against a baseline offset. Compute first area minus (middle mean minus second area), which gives 3597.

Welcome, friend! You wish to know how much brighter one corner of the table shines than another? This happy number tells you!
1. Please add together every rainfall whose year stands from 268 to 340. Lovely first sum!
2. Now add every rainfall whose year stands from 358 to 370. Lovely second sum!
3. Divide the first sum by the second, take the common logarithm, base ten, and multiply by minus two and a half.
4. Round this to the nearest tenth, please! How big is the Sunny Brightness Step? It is -1.9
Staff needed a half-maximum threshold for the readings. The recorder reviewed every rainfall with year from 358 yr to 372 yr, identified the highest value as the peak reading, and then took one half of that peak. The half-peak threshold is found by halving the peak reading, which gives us 101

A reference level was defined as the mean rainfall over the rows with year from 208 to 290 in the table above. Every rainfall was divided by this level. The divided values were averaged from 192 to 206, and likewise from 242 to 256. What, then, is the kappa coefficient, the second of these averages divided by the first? 1.07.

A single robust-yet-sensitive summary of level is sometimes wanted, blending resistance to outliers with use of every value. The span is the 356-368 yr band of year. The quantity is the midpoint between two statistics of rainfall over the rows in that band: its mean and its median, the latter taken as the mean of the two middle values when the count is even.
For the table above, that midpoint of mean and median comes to 196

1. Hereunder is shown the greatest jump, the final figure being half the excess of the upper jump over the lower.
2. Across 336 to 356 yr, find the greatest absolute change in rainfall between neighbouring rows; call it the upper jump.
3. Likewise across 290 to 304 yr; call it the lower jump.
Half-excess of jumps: 7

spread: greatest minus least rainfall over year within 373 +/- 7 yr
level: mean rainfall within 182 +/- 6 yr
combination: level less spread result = 166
